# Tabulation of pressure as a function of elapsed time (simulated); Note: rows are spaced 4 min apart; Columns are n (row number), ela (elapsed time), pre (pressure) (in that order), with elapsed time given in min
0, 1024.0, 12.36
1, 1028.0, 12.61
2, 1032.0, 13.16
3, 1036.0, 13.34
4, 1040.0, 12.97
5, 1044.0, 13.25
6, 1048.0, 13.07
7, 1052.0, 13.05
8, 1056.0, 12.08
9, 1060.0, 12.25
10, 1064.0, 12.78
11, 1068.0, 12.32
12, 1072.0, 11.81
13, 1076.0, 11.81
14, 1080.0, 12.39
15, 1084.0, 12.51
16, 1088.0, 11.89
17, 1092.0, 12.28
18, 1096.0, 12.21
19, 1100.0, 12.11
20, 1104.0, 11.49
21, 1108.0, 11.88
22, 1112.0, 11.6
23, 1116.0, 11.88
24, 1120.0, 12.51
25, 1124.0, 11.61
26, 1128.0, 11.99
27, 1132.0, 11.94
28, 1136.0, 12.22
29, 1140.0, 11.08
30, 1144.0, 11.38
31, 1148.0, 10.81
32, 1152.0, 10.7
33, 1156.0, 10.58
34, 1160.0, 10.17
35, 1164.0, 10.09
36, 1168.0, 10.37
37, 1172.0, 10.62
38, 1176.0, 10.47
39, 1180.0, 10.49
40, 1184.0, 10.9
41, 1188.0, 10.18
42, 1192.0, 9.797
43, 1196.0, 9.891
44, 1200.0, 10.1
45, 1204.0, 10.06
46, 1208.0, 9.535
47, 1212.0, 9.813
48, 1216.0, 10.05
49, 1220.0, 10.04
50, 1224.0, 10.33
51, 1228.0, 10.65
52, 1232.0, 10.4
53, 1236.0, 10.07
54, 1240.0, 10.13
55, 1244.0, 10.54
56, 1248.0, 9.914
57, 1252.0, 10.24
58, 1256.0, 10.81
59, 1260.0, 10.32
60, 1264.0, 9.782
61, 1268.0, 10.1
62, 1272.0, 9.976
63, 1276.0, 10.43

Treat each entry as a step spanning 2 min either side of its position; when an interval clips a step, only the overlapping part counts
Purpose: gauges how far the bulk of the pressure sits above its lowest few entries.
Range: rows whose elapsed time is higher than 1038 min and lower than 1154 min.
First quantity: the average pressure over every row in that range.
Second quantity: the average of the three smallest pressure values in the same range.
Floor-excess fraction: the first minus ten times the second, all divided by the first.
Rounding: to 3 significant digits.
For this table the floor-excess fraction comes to -8.00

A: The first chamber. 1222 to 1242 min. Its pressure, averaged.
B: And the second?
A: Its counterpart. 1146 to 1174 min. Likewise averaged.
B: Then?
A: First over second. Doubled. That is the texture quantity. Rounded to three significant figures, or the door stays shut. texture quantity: 1.97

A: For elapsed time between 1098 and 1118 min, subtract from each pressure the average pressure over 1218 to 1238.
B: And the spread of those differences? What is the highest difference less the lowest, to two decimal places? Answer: 0.62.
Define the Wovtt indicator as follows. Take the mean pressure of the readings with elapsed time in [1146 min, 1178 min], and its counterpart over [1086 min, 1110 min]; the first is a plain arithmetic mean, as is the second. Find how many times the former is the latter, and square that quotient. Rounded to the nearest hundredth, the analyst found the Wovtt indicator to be 0.77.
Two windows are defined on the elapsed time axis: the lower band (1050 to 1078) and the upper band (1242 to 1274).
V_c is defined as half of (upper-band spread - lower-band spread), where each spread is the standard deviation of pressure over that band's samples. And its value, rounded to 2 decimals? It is -0.06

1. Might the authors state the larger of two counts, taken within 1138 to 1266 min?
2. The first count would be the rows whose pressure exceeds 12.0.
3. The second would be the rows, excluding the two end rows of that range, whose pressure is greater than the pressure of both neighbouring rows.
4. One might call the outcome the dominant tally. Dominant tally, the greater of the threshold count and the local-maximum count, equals 8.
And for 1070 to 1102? 5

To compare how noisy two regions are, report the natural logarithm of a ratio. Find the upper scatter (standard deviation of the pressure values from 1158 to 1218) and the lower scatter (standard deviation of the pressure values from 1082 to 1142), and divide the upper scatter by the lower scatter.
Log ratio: -0.10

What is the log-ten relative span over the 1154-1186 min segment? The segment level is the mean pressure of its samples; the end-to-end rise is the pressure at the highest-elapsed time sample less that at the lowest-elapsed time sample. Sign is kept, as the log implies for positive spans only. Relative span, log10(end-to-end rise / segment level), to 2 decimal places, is -1.51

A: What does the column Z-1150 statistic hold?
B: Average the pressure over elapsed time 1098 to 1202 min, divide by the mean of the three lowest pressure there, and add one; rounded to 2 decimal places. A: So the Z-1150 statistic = 2.11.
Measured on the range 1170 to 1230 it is 2.05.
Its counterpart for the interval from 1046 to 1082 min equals 2.04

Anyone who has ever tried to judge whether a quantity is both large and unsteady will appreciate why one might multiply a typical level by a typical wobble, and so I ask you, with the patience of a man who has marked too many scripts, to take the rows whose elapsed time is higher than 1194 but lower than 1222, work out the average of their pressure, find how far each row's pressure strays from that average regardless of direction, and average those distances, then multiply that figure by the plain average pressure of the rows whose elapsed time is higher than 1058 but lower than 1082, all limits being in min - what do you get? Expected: 1.9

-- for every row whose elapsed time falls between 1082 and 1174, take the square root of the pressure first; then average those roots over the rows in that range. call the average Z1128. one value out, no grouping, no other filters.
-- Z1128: 3.39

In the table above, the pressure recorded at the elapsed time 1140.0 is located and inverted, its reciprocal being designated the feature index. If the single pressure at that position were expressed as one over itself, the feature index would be 0.0903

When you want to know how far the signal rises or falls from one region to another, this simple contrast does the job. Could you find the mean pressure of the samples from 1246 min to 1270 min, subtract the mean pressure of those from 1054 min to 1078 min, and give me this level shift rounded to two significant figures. -2.0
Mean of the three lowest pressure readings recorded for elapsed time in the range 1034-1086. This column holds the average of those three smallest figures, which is 11.9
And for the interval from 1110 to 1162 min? 10.5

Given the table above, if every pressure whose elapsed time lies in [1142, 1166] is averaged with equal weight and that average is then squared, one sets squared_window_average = 113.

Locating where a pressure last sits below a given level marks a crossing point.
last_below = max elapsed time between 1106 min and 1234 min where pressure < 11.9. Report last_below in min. 1232.0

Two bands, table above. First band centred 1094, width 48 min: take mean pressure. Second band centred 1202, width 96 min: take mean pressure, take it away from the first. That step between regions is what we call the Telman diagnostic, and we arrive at 1.77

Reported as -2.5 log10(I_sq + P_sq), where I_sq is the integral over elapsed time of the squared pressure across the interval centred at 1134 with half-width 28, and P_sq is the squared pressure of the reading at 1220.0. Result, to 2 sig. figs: -9.7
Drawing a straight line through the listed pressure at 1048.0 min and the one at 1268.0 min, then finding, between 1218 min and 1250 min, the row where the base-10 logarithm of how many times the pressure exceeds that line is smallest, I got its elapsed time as 1220.0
